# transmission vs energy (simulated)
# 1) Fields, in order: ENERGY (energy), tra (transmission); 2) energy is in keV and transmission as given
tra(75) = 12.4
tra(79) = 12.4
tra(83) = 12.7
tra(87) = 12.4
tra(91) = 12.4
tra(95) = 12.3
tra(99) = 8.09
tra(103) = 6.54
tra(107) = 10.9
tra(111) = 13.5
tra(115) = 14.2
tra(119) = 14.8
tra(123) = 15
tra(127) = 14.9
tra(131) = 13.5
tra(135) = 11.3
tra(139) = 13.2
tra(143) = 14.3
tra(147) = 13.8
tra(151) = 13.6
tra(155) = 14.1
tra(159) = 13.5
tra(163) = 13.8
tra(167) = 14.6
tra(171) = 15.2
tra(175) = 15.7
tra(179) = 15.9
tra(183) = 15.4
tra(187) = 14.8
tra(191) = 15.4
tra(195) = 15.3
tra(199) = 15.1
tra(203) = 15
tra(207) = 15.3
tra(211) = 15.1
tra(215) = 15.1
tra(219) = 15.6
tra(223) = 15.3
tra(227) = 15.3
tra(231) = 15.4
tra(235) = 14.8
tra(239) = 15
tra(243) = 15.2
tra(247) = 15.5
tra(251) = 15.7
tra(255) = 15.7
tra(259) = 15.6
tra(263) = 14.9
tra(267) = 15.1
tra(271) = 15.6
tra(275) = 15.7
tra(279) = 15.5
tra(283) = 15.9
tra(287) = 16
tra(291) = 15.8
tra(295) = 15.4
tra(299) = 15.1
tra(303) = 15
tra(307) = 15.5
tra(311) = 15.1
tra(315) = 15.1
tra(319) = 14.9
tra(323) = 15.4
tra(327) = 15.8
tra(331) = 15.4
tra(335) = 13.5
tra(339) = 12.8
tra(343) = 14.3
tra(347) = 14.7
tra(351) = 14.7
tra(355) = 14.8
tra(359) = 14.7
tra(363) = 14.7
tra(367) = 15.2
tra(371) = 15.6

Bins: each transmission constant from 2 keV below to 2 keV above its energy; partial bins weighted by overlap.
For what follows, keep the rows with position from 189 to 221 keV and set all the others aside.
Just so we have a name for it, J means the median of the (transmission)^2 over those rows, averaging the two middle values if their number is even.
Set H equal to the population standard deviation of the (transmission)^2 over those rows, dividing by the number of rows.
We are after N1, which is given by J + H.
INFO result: 237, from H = 6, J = 231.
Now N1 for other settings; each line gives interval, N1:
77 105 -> 200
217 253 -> 242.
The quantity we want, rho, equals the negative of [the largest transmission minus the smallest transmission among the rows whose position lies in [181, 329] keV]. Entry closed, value -1.2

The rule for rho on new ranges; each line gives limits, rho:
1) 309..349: -3.0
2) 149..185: -2.4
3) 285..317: -1.0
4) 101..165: -8.5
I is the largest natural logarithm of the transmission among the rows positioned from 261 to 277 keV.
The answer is 2.75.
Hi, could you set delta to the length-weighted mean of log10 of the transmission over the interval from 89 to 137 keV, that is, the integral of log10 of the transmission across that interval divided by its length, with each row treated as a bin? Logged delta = 1.08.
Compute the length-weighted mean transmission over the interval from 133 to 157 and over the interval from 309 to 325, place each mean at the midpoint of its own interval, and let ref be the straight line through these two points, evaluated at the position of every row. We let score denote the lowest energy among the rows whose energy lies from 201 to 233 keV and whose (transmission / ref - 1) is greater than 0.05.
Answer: 203 keV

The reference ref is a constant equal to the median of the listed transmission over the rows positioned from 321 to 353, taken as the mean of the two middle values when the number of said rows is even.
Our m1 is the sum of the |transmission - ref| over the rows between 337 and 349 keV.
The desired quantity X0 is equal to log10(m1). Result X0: 0.36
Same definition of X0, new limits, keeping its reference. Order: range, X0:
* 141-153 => 0.38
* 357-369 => -0.30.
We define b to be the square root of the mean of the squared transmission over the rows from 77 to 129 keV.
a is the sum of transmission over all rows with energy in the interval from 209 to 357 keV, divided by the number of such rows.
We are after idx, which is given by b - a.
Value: -2.6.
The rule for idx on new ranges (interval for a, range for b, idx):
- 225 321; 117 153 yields -1.5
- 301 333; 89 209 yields -1.4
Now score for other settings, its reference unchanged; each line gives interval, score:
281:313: 283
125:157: 127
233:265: 243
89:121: 115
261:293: 271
